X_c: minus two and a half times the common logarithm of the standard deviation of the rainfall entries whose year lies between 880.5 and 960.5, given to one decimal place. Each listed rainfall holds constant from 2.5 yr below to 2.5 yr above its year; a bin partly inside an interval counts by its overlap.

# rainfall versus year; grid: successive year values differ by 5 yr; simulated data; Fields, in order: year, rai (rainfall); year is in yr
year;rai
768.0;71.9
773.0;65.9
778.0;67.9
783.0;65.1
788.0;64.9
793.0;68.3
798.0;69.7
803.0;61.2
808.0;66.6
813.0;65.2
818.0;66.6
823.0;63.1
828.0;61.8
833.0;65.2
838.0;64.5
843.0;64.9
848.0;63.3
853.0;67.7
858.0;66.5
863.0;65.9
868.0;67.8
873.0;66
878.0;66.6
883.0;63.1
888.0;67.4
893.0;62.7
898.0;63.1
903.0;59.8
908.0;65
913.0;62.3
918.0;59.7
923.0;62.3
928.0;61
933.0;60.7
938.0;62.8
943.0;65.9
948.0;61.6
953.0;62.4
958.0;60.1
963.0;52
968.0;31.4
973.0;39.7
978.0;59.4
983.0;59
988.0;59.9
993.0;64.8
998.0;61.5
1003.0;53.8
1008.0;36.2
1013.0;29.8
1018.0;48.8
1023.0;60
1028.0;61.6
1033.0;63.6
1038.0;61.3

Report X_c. -0.8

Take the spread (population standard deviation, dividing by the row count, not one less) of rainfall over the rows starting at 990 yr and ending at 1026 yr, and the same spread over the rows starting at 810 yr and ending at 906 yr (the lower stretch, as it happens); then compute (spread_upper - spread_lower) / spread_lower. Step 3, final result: 4.8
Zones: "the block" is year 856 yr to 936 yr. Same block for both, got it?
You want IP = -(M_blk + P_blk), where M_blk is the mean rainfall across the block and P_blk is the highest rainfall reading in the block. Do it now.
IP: -132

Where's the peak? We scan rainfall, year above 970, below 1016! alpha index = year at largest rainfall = 993.0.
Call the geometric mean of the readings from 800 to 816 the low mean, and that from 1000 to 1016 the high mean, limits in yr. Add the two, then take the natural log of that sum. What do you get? 4.63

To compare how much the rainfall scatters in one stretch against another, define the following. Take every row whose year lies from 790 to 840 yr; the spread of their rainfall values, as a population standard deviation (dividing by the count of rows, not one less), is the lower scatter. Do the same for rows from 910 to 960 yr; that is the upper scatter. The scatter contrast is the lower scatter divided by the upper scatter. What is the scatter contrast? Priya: 1.5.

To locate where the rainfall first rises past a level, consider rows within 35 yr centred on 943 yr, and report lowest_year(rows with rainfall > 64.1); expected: 943.0 yr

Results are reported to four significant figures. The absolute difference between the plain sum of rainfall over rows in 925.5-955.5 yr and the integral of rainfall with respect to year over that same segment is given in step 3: 1498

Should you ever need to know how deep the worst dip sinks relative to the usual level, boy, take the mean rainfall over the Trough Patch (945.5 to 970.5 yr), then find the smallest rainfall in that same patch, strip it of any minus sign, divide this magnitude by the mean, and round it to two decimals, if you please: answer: 0.59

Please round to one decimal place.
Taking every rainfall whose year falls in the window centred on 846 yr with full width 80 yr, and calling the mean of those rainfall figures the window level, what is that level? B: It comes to 65.3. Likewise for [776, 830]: 65.5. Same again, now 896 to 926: 62.0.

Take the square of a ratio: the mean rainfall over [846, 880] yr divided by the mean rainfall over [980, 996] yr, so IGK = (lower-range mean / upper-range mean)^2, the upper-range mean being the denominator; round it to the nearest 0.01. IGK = 1.17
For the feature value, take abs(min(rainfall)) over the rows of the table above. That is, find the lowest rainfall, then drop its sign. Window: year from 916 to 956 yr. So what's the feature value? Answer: 59.7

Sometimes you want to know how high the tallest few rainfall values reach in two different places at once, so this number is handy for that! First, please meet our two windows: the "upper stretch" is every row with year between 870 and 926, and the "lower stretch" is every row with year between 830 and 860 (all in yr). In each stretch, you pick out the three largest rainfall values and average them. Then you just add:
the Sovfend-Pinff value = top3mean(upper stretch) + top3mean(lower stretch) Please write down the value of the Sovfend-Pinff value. 133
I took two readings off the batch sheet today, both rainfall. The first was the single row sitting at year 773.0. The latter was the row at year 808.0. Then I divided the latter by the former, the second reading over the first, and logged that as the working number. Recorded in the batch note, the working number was 1.01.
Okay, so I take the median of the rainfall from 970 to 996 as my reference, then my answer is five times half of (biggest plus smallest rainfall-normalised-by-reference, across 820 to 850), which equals 5.35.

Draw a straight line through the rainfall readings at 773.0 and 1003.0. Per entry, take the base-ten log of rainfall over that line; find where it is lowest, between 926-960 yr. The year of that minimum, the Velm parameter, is 933.0 yr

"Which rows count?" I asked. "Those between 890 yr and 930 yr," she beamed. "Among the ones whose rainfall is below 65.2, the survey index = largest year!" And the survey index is 928.0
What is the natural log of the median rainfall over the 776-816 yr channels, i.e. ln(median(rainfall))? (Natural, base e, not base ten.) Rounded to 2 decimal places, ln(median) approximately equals 4.19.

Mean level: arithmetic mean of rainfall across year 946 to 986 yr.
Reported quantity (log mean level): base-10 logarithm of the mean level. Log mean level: 1.73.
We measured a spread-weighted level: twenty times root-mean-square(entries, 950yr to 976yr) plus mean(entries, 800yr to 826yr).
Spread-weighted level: 1075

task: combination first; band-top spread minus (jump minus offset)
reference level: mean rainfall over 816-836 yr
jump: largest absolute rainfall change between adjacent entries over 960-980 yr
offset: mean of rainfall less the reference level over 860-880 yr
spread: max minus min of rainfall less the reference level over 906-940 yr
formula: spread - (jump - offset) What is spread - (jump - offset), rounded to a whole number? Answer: -13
